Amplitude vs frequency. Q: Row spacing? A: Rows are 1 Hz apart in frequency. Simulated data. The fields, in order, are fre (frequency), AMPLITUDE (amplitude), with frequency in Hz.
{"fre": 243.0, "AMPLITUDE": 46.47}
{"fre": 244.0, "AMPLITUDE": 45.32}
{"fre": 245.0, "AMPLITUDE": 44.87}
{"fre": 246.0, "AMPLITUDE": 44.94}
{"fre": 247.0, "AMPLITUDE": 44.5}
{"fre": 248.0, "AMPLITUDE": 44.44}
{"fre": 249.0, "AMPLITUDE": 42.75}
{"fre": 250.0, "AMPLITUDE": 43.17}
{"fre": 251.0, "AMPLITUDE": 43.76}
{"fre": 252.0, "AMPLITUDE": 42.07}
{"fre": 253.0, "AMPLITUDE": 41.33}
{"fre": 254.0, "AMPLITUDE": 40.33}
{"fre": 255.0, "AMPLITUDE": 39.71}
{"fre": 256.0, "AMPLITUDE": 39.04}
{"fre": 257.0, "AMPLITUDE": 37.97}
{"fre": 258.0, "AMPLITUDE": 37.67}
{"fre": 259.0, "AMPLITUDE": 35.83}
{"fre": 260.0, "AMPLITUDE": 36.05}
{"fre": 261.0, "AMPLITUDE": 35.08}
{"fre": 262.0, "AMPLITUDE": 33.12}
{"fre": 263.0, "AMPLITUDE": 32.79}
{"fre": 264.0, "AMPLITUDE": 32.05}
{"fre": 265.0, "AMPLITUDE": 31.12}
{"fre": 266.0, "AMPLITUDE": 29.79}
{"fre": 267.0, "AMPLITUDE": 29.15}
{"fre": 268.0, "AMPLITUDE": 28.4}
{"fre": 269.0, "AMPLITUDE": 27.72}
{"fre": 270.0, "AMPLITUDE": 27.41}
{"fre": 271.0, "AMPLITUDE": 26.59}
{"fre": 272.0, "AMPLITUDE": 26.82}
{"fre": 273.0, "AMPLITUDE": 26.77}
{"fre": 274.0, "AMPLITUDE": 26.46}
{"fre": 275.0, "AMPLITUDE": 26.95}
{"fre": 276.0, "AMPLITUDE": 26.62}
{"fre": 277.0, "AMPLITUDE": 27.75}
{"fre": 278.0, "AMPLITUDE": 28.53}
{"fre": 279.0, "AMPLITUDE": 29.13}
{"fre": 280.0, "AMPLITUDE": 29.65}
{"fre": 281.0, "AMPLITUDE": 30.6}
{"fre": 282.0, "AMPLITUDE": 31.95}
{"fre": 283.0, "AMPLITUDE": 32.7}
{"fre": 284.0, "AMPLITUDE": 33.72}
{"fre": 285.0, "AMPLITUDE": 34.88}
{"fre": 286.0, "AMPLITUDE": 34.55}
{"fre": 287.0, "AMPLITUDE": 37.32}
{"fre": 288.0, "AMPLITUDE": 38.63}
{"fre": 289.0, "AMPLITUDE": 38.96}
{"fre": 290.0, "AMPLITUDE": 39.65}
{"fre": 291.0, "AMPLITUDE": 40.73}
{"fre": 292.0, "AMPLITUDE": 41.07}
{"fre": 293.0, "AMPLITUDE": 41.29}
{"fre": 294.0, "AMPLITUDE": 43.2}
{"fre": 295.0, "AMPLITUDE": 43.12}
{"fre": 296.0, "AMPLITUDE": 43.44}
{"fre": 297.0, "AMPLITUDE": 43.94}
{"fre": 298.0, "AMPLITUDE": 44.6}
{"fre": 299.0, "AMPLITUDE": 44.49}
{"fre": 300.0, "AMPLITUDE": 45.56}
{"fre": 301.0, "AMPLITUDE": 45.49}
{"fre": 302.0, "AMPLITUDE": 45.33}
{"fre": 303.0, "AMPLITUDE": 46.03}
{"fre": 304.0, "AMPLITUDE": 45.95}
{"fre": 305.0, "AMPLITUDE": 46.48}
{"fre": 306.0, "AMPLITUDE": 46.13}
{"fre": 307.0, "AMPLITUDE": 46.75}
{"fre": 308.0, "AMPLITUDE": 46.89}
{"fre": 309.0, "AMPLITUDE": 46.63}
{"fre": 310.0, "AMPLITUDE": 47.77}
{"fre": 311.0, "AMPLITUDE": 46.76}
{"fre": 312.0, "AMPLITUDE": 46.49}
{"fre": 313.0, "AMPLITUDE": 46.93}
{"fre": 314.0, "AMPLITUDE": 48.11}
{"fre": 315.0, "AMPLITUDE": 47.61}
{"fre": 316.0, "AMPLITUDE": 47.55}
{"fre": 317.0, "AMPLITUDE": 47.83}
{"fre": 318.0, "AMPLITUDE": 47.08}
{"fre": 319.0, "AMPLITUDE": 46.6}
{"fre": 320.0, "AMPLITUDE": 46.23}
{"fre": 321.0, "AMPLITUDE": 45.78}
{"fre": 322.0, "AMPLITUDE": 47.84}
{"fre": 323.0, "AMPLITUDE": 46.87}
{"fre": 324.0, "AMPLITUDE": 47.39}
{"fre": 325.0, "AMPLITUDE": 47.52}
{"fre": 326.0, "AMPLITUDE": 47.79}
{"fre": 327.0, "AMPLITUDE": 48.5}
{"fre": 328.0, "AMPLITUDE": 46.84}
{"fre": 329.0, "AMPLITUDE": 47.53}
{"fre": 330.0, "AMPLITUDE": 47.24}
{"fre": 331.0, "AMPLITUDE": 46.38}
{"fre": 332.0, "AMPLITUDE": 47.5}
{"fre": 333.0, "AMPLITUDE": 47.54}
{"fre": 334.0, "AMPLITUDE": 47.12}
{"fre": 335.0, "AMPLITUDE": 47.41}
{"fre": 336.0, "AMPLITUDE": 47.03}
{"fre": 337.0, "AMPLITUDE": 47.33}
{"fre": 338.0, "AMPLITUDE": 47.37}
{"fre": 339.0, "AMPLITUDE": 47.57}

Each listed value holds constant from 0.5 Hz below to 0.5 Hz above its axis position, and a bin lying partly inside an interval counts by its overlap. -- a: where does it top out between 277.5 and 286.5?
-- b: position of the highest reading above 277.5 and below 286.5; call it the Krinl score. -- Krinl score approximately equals 285.0 Hz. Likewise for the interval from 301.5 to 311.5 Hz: 310.0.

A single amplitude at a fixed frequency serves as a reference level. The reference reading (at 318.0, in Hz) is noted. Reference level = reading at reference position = 47.08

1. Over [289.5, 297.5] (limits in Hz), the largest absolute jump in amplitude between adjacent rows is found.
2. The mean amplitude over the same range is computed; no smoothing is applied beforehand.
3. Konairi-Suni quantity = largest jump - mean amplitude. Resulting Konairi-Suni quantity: -40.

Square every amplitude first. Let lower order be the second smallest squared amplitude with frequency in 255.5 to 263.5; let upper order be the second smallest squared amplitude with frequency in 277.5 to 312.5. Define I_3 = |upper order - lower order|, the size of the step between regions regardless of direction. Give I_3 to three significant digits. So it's 248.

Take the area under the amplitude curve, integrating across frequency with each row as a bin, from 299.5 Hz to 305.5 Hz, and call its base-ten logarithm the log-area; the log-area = 2.44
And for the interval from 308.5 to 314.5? 2.45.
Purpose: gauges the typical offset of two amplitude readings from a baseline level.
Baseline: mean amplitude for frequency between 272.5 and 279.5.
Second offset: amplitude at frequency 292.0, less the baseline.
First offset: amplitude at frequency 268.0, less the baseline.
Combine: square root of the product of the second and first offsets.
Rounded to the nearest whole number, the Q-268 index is 4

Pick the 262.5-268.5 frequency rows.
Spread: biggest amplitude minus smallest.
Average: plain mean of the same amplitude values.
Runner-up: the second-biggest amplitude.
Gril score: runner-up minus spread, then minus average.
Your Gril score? -2.9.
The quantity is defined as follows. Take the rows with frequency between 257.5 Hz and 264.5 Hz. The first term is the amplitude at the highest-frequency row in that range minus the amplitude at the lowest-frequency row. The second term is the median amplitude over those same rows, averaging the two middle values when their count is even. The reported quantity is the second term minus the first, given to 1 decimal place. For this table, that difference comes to 40.7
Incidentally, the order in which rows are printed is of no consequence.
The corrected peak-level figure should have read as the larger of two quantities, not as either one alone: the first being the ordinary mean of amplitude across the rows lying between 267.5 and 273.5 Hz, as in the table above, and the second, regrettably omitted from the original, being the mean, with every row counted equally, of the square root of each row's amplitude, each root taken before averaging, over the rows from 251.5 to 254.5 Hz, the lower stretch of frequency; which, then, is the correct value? 27.3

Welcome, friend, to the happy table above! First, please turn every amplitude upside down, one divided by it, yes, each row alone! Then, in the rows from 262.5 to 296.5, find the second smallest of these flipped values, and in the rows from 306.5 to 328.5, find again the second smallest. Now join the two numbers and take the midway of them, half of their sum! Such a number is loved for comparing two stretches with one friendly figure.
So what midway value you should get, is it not 0.0220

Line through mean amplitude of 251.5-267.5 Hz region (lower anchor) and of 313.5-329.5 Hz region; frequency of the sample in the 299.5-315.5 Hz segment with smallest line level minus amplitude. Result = 310.0 Hz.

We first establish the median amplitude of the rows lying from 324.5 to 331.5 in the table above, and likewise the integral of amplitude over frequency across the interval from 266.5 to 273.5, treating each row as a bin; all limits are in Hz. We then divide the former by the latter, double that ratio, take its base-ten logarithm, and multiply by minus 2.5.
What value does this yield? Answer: 0.77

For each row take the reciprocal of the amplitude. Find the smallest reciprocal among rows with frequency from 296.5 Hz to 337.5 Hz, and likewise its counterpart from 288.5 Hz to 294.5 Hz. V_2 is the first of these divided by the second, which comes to 0.89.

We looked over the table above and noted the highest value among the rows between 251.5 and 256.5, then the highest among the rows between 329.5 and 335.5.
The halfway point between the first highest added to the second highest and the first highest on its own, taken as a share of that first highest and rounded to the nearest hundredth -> 1.57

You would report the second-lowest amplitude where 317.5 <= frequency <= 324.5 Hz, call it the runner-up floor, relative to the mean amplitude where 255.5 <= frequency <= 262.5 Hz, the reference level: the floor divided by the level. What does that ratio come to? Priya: 1.27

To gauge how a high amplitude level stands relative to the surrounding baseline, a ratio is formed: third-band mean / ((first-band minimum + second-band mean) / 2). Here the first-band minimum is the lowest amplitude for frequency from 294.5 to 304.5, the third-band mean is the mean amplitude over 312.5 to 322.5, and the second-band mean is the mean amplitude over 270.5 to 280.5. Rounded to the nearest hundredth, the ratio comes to 1.33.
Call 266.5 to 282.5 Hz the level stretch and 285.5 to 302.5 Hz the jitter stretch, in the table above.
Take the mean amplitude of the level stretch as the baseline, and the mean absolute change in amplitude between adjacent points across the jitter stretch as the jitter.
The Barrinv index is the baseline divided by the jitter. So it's 39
